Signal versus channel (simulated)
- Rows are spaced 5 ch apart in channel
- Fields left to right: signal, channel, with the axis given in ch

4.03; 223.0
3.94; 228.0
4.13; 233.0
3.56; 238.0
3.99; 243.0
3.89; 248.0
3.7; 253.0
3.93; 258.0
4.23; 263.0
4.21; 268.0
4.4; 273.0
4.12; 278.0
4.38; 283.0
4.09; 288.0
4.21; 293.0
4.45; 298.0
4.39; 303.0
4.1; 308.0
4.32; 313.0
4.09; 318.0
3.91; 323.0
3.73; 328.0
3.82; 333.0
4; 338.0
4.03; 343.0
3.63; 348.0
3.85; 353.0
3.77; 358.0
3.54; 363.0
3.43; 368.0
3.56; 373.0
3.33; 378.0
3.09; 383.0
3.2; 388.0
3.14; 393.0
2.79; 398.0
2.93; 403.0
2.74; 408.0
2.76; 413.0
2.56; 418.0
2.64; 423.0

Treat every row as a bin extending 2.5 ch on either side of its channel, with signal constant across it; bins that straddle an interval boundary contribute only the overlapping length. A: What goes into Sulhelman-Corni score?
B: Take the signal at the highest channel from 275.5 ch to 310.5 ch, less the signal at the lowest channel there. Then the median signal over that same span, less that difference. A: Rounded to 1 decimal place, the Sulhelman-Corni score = 4.2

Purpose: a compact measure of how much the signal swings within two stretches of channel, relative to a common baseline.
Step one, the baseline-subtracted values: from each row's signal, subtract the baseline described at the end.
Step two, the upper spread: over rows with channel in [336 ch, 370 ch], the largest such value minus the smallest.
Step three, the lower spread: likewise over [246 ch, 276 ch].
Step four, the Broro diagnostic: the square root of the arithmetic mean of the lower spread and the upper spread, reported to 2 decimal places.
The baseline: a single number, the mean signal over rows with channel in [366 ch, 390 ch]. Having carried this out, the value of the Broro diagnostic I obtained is 0.81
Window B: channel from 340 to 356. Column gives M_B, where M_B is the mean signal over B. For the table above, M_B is 3.84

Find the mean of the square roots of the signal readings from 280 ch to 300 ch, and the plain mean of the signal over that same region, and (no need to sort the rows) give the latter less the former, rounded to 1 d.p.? 2.2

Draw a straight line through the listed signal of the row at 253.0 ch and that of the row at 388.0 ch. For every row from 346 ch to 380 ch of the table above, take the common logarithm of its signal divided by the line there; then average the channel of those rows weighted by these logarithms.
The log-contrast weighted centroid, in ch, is 360.0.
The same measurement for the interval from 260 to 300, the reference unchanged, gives 281.7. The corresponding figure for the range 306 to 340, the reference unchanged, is 321.7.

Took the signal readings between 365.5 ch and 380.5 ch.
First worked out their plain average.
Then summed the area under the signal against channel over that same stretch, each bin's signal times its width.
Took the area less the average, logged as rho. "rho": 48.2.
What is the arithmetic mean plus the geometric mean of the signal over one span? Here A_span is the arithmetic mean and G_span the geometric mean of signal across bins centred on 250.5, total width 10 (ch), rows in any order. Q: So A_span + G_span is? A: 7.6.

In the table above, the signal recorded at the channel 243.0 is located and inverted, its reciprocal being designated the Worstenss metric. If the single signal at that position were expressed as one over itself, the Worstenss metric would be 0.25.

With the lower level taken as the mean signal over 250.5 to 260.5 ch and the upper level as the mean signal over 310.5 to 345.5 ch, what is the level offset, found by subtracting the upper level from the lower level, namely -0.2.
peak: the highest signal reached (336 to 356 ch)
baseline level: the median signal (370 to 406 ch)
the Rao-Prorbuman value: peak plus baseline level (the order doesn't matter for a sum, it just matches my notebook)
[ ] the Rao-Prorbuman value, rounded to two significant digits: 7.2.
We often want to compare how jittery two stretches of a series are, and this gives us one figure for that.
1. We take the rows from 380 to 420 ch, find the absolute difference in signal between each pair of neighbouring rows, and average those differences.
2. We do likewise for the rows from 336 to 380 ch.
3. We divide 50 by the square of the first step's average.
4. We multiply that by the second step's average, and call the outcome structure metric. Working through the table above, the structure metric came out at 383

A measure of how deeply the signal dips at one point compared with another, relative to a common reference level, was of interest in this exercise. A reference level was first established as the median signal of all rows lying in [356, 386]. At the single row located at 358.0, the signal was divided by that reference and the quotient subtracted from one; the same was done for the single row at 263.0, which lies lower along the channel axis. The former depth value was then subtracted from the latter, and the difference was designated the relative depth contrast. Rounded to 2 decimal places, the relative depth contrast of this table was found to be -0.13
